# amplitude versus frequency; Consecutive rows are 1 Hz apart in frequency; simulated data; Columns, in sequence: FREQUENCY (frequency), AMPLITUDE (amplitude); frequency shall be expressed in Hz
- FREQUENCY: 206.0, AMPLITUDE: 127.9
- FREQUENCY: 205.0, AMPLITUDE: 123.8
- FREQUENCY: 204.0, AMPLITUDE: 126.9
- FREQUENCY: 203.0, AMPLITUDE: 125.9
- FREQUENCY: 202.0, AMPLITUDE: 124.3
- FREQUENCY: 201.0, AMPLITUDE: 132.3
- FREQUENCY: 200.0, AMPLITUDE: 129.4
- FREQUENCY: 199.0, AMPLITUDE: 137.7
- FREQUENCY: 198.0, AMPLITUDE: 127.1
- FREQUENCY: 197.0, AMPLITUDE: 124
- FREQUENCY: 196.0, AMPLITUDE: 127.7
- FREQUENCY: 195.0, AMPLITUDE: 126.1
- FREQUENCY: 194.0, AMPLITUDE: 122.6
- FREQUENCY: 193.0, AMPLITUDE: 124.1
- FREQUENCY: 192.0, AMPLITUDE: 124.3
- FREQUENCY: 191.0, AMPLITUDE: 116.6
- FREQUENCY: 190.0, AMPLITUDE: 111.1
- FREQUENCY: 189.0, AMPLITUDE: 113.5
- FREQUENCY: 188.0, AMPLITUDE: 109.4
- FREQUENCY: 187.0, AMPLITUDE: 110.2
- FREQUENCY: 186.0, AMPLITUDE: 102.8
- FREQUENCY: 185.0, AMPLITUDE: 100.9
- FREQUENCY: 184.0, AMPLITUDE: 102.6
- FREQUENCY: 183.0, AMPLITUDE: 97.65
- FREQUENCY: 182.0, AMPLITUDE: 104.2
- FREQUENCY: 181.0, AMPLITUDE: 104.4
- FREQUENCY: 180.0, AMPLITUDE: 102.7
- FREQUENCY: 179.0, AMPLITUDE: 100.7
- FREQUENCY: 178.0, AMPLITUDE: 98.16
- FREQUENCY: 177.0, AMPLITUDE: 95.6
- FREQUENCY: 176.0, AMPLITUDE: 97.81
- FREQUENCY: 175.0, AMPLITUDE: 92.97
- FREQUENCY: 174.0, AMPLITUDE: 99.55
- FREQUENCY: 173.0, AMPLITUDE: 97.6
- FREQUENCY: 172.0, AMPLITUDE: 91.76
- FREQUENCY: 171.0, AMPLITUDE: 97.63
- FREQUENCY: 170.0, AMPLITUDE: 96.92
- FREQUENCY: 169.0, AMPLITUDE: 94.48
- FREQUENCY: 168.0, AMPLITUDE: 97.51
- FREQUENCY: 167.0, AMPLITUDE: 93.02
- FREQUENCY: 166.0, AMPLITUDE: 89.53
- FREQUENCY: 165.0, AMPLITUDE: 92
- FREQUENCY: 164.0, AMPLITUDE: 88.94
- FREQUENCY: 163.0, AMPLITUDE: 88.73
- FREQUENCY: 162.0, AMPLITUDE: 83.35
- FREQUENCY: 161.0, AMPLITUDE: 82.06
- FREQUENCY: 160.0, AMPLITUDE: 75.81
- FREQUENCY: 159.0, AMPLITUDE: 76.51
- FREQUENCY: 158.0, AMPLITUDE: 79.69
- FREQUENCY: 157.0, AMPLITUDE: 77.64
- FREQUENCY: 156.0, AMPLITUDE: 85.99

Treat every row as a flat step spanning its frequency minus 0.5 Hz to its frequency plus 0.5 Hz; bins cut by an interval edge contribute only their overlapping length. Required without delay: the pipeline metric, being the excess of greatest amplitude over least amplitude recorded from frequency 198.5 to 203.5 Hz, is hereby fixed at 13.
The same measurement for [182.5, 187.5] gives 13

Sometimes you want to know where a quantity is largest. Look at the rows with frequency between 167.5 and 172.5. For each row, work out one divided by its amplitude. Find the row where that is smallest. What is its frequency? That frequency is 171.0 Hz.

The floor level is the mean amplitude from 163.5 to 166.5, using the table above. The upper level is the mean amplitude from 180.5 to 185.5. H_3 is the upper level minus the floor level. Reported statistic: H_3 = 11.8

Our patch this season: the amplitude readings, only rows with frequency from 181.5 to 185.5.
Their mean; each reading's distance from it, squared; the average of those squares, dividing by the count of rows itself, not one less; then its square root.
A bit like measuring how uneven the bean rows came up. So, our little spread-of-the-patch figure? 2.4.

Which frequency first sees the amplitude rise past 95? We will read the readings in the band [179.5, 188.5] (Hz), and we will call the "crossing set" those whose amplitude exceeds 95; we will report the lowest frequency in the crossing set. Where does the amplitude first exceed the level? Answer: 180.0 Hz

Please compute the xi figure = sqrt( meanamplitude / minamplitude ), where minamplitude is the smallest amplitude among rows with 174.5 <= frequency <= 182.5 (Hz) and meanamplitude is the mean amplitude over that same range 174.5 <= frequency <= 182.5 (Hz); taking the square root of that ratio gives 1.035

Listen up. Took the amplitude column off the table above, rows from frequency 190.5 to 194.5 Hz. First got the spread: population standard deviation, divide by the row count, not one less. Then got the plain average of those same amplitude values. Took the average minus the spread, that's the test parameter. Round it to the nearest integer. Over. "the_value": 119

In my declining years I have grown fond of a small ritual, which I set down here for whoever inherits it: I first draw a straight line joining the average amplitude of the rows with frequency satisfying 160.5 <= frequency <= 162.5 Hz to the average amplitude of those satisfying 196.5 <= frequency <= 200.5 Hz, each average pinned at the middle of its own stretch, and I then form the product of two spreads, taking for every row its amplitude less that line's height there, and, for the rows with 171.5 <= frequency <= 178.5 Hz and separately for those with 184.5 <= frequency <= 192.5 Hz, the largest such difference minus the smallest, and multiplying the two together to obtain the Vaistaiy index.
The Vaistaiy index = 114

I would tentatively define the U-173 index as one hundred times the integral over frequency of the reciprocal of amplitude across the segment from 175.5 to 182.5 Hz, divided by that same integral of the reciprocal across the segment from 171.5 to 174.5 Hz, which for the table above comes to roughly 224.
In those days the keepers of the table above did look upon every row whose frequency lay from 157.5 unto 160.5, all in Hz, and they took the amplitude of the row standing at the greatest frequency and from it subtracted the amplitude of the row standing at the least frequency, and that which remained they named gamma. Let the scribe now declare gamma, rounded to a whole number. -4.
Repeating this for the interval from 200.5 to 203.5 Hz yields -6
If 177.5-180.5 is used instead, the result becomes 5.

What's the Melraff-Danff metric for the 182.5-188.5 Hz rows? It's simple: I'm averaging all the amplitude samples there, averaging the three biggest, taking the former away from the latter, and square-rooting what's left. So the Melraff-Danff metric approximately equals 1.9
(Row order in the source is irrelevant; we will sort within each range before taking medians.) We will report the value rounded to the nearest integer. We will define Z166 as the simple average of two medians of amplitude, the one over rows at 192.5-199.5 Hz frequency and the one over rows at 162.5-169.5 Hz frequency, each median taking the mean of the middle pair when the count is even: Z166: 109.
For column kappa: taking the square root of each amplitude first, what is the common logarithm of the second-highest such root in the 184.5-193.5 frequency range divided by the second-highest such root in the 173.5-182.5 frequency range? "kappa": 0.038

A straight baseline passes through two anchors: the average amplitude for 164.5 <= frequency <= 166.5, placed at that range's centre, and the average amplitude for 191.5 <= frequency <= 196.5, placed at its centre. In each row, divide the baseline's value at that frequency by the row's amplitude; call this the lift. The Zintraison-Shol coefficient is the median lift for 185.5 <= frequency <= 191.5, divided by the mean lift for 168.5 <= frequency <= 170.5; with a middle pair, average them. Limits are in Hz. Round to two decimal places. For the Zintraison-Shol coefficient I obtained 1.07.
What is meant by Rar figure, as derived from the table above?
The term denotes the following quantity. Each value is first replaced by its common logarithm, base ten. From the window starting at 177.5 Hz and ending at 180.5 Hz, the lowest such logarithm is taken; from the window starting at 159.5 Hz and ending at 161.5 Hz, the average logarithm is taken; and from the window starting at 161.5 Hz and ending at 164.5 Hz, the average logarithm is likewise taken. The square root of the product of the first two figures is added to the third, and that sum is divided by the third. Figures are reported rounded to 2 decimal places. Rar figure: 2.00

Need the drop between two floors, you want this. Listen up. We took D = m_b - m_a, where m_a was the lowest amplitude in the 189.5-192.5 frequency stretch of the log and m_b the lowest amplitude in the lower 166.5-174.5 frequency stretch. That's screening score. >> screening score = -19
